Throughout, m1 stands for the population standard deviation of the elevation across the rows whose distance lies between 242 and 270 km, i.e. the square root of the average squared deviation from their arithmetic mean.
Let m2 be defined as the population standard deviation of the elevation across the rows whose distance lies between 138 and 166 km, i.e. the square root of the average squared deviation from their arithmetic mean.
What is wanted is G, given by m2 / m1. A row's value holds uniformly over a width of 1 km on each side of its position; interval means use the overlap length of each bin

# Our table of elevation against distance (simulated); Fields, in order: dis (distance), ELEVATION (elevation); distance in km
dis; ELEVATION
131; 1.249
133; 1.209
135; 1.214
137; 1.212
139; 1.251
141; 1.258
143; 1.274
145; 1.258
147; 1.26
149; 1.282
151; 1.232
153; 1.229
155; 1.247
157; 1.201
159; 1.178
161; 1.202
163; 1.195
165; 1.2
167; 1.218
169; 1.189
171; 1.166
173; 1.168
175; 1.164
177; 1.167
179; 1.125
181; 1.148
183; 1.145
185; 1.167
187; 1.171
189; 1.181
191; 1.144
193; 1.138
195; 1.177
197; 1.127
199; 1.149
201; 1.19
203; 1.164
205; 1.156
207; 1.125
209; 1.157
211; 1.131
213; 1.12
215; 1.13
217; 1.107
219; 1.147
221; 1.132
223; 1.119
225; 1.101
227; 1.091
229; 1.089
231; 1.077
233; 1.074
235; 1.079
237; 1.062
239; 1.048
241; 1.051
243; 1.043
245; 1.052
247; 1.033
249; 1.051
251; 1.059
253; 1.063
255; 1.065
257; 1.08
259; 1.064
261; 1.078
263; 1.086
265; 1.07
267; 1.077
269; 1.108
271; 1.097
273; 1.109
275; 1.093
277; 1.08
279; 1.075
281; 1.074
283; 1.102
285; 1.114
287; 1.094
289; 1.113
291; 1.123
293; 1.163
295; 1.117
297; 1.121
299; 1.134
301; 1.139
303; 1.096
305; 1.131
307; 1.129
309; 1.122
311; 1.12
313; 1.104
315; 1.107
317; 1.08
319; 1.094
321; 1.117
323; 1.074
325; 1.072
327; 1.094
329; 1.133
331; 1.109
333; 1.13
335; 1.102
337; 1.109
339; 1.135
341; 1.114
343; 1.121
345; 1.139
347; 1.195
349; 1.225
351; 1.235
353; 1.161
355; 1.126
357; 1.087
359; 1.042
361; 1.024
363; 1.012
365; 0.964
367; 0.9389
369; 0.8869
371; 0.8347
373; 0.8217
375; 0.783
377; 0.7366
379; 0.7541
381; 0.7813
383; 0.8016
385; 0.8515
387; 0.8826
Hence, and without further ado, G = 1.73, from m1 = 0.018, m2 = 0.032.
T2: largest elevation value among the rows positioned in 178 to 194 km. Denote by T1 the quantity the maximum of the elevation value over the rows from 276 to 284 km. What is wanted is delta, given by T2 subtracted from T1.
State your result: -0.08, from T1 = 1.102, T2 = 1.181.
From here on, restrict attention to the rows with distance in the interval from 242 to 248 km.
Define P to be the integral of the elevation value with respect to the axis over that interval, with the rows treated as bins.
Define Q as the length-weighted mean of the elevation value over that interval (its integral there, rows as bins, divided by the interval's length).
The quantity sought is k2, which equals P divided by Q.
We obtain 6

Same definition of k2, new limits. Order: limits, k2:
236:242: 6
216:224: 8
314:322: 8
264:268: 4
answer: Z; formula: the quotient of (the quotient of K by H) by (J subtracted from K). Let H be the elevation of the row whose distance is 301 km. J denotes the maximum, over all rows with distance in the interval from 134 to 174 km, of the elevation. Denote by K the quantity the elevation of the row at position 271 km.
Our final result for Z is -5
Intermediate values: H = 1.139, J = 1.282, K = 1.097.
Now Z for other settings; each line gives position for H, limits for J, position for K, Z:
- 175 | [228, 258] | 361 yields -14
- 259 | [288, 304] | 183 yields -60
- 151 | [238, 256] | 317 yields 58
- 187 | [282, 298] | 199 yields -70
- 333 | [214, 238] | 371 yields -2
